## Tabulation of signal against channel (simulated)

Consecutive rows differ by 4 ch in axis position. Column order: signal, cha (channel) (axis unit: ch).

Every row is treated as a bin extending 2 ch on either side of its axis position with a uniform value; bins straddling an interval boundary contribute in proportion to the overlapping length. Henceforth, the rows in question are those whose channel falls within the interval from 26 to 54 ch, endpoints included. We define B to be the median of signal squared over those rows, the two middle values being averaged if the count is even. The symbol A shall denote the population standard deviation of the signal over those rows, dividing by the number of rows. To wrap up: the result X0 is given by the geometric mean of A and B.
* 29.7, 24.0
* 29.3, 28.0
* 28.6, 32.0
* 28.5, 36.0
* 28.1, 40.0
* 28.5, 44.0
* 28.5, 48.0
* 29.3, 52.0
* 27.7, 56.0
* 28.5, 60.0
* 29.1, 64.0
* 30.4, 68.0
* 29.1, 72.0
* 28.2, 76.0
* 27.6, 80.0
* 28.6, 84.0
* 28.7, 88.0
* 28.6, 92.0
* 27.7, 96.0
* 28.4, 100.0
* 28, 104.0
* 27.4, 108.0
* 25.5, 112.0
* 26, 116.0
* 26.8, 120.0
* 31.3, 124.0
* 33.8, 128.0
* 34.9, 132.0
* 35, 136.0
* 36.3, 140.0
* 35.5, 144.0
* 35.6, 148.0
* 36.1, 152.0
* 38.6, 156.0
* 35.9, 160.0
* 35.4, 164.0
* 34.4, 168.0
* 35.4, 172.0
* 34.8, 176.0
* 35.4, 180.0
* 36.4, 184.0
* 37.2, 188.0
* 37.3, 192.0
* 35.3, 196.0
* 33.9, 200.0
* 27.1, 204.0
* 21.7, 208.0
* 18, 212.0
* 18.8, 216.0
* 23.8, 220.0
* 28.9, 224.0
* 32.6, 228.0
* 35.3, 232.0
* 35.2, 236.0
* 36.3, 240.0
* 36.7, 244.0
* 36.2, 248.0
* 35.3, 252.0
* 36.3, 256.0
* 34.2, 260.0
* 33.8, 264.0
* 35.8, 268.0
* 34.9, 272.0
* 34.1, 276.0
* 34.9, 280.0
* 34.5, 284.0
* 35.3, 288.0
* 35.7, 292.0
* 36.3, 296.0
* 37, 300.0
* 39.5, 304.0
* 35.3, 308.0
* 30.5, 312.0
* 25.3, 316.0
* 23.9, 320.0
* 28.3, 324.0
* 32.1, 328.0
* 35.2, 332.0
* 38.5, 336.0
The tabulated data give 18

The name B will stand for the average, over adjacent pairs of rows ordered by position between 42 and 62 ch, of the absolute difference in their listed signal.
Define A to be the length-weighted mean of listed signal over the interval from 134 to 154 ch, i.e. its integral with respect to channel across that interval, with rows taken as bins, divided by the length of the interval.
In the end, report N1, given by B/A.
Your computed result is 0.022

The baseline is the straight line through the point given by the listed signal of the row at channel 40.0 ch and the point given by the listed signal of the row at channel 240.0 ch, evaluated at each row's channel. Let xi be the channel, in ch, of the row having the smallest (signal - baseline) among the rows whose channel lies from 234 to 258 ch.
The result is 252.0 ch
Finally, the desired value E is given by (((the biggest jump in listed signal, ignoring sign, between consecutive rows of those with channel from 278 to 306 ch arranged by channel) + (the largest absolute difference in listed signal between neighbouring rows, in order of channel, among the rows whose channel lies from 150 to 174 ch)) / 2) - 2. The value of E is 0.6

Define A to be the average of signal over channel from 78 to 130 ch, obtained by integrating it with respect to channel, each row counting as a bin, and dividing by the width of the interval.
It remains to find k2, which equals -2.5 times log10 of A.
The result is -3.63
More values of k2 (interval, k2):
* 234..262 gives -3.88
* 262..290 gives -3.85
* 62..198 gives -3.77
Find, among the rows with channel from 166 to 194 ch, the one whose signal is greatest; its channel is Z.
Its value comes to 192.0 ch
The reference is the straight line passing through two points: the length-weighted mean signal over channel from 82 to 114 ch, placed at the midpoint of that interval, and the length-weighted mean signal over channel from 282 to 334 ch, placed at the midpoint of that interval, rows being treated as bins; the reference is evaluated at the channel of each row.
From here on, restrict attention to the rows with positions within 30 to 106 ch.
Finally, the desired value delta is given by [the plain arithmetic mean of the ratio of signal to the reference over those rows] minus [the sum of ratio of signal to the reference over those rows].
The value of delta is -18.9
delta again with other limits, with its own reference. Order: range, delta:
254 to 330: -18.6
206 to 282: -18.1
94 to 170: -20.2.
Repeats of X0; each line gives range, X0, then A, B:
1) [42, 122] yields 30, 1.1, 809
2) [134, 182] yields 36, 1.0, 1257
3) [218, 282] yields 63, 3.2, 1229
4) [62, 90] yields 26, 0.8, 824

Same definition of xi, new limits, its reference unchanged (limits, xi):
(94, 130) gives 112.0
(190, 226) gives 212.0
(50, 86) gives 80.0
